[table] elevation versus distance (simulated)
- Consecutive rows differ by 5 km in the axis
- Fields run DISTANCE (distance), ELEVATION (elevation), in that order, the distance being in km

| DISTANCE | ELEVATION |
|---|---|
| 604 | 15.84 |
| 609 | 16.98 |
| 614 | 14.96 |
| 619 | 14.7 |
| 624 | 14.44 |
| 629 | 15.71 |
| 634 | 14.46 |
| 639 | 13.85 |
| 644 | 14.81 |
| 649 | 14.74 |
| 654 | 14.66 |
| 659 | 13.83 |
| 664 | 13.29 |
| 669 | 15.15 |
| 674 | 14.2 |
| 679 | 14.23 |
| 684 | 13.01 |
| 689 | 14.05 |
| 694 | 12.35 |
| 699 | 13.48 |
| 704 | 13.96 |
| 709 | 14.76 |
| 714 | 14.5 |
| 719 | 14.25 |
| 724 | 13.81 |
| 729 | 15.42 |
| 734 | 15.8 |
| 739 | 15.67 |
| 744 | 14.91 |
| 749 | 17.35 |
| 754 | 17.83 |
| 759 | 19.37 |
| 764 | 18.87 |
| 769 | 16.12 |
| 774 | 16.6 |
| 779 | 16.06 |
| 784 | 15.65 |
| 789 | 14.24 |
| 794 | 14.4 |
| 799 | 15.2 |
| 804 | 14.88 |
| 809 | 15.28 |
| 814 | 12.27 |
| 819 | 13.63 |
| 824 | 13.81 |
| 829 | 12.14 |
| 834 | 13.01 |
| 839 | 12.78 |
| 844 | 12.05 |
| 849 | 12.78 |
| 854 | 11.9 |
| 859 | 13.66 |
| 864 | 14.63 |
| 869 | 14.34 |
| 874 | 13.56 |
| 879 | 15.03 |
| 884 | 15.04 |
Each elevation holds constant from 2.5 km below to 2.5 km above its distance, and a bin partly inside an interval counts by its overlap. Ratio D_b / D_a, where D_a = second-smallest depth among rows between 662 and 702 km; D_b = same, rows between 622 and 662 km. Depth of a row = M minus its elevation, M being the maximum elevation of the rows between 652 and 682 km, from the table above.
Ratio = 0.37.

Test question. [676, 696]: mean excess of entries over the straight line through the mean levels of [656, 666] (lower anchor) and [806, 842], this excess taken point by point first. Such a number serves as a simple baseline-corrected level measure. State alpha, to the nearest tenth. -0.1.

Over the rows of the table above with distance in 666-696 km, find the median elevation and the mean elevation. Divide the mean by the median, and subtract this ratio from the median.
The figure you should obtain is 13.1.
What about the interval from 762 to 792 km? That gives 15.1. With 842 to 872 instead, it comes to 12.2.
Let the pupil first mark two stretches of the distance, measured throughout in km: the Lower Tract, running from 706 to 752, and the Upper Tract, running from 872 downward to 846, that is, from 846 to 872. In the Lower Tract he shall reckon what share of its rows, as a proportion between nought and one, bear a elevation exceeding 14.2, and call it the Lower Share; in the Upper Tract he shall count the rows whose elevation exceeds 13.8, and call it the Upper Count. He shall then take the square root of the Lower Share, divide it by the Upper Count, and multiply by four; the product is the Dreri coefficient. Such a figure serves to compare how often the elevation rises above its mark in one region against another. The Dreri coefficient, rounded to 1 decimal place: 1.9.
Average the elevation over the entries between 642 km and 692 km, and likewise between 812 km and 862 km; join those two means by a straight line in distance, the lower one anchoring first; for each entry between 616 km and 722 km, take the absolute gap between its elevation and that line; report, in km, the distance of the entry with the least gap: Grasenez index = 634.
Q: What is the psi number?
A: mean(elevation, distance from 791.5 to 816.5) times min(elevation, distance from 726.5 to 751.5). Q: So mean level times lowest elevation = 215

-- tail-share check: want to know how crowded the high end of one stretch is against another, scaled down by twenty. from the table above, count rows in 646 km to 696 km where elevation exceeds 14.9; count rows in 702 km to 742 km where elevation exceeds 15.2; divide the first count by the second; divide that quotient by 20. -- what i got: 0.017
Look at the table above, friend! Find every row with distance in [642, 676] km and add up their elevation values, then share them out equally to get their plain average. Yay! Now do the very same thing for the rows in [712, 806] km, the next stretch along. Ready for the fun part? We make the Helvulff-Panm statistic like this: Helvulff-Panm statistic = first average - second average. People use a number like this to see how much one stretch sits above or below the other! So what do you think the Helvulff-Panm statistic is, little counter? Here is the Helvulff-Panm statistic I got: -1.5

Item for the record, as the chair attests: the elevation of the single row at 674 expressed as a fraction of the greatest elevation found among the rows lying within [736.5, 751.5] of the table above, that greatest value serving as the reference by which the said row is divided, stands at 0.82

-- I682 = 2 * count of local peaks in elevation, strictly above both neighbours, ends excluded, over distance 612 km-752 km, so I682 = 14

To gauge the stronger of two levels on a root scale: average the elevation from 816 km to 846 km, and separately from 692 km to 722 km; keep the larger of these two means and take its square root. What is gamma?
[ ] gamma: 3.73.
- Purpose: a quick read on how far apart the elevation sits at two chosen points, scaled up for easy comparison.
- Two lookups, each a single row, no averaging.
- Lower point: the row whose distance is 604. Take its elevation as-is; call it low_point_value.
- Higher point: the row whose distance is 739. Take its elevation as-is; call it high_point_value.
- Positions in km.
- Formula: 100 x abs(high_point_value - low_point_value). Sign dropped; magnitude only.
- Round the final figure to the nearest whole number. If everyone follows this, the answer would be 17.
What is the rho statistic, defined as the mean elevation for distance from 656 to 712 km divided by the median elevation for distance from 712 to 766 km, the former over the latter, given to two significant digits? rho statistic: 0.88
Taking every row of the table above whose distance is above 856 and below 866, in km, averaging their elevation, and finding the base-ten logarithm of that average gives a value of 1.15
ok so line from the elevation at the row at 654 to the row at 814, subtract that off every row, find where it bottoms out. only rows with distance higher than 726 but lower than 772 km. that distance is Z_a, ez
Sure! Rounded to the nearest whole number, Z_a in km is 744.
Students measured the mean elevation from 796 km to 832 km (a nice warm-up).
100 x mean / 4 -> 347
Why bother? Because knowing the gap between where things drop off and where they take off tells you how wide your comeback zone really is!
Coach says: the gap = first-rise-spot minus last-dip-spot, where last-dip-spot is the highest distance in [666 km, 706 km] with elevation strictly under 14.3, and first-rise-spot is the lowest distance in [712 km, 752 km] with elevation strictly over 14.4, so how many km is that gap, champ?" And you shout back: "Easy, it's 10 km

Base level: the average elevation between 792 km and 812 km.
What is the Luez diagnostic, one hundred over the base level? 6.7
